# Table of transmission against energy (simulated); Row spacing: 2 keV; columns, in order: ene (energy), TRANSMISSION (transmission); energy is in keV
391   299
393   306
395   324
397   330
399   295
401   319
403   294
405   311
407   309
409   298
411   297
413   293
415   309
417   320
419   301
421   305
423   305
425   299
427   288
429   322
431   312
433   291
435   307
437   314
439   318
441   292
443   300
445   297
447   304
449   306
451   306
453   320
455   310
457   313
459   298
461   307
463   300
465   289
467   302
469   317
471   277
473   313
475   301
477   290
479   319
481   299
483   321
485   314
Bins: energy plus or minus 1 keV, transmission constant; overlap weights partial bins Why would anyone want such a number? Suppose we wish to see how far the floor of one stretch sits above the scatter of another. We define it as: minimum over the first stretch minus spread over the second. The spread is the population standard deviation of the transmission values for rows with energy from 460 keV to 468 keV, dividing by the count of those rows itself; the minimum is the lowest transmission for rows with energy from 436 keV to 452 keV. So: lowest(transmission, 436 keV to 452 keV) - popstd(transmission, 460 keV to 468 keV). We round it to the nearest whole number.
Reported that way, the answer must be 285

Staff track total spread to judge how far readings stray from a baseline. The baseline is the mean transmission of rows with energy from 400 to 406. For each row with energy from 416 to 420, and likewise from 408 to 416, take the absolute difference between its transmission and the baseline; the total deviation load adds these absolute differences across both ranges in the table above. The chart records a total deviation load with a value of 56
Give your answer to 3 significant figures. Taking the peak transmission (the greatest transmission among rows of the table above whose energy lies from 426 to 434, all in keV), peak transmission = 322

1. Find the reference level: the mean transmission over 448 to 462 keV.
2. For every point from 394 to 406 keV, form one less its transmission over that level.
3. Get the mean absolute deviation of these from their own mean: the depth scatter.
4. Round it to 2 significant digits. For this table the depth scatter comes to 0.039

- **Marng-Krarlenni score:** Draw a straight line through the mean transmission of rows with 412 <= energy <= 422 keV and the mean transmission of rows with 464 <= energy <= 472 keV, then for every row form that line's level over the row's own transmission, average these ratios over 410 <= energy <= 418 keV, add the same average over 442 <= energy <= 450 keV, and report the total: 2.001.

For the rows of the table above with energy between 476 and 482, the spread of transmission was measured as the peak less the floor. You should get 29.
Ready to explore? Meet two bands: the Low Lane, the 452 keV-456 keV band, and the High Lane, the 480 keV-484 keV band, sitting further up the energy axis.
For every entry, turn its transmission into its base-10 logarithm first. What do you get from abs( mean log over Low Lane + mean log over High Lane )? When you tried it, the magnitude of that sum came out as 4.99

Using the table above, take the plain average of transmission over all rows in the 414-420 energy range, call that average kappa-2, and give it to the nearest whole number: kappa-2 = 310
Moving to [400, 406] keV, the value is 308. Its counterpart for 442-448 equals 300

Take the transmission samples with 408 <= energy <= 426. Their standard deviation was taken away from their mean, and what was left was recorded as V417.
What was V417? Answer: 295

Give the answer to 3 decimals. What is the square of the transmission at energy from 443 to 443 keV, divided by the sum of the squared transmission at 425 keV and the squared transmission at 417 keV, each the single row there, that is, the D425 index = 0.469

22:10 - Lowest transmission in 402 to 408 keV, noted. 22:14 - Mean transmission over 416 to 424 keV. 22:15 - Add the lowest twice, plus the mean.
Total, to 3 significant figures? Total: 896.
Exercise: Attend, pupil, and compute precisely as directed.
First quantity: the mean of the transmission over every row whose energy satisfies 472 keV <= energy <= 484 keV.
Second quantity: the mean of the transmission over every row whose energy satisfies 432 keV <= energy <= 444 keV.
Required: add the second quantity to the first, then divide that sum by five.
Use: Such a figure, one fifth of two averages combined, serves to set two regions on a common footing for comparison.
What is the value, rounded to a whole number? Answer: 122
